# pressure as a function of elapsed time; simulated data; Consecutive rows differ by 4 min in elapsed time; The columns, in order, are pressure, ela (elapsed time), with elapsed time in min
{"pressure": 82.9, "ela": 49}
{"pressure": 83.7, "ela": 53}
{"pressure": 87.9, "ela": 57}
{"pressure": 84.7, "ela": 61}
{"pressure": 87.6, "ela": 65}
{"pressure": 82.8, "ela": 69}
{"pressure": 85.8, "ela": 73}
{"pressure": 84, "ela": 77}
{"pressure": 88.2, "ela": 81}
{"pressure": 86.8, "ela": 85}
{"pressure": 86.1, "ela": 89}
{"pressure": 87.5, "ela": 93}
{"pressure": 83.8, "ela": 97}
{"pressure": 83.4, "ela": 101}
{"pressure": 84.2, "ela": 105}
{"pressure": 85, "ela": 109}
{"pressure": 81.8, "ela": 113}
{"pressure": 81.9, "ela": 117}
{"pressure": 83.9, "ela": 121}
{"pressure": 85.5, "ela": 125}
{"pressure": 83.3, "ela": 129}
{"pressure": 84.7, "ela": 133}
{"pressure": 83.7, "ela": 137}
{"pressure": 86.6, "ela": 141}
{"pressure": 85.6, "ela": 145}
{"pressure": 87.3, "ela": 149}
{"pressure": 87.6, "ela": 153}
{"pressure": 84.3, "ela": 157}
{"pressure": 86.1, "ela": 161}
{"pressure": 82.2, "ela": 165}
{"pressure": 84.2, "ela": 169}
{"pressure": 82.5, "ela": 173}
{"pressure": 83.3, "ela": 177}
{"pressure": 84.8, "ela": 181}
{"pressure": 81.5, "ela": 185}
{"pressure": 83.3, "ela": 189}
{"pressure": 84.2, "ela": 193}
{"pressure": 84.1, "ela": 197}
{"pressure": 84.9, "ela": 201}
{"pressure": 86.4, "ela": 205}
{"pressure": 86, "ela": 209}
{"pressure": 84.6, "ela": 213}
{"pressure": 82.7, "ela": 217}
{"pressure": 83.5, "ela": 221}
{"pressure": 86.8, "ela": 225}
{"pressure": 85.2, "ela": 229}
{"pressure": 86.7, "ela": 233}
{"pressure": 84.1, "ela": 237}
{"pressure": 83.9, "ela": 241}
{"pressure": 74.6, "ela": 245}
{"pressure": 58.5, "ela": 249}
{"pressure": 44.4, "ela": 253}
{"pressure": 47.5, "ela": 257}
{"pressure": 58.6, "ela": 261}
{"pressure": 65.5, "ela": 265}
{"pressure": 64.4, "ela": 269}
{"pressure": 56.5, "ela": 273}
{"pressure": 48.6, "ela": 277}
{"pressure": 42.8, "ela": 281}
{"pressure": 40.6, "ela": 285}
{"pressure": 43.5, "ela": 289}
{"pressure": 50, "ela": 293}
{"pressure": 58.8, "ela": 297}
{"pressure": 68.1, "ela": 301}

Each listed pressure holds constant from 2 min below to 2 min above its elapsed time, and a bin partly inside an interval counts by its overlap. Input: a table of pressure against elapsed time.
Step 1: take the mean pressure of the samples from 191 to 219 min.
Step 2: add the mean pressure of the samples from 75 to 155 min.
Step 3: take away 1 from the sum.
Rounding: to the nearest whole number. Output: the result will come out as 169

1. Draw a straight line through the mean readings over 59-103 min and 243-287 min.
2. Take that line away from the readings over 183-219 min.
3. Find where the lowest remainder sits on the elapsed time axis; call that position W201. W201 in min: 185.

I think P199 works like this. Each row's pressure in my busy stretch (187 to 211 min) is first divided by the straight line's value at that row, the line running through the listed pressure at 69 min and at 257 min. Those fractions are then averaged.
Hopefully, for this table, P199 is 1.45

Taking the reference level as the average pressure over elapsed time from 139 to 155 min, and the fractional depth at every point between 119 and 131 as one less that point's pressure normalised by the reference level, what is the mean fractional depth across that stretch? 0.029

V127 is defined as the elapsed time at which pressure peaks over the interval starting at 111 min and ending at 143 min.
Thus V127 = 141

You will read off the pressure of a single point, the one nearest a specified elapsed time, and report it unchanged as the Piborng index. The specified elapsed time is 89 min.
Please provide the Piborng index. 86.1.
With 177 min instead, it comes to 83.3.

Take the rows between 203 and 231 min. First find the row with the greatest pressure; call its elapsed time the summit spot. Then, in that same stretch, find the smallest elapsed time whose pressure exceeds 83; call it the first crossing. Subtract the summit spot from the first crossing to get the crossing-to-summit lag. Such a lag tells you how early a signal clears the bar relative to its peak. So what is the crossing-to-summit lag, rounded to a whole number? -20 min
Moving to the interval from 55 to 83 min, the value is -24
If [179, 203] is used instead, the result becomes -20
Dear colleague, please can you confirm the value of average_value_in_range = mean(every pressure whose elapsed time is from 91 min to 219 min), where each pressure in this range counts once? 84.4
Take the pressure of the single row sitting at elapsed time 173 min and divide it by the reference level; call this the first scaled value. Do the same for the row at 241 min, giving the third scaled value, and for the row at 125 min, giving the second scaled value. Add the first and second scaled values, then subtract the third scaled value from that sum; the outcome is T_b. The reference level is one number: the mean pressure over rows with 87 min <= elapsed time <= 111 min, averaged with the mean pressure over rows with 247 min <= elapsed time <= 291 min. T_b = 1.229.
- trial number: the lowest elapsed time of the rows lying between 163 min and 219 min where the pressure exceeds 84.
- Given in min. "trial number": 169 min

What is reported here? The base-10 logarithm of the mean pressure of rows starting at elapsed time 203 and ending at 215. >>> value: 1.93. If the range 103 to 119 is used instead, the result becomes 1.92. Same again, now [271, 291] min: 1.67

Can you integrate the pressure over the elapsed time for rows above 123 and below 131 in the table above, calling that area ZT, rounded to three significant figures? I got 675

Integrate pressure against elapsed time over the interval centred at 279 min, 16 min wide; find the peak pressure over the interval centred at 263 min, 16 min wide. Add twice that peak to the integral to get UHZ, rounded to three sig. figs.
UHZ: 885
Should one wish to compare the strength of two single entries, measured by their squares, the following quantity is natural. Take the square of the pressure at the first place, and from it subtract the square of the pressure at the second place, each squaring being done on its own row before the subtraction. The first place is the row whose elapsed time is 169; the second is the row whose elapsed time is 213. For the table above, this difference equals -68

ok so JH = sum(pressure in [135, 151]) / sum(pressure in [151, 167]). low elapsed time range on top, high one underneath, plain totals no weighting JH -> 1.01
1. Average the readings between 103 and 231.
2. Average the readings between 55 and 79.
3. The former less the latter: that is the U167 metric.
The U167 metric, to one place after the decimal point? -1.0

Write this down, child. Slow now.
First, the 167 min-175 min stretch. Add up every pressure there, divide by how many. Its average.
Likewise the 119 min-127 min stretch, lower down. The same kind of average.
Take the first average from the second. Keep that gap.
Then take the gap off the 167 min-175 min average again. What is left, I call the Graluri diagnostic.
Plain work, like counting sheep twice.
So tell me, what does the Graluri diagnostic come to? 82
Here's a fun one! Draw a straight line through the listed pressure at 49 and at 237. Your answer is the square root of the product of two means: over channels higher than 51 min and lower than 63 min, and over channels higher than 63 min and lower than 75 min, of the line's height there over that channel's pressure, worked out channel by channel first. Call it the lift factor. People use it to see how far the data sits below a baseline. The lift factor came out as 0.972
